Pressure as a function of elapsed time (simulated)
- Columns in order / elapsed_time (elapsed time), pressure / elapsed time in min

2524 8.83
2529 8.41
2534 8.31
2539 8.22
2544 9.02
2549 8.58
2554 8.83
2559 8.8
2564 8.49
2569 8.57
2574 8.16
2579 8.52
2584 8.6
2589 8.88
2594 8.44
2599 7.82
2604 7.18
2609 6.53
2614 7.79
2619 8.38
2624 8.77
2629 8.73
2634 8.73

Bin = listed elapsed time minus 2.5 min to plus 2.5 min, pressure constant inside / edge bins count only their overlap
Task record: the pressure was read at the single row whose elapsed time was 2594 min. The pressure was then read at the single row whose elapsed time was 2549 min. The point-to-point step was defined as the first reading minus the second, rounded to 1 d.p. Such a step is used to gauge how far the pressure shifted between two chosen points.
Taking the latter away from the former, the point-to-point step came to -0.1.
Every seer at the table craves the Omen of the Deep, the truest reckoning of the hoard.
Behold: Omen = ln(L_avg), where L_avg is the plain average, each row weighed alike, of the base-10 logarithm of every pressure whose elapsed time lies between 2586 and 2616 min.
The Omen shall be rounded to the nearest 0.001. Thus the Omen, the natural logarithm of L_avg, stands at -0.118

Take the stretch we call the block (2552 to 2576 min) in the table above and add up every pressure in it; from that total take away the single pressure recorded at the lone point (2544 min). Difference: 34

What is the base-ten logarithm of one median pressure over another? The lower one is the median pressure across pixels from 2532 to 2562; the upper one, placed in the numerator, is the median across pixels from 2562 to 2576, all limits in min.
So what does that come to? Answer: -0.010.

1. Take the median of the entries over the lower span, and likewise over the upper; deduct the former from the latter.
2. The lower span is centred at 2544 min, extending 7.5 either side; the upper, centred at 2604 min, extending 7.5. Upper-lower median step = -1.4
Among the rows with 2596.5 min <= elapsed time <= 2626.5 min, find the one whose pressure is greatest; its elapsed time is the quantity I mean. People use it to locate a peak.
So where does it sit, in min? 2624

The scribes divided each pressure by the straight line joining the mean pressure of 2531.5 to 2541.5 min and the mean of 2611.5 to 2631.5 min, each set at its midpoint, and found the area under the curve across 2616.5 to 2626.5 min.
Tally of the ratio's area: 10.2 min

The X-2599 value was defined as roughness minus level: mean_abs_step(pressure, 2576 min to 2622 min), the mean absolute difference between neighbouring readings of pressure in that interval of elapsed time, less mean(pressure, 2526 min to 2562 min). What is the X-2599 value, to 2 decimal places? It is -8.03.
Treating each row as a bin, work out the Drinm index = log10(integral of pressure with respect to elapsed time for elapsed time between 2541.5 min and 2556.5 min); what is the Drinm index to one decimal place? 2.1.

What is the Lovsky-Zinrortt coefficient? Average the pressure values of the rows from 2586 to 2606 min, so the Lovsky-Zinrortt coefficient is 8.1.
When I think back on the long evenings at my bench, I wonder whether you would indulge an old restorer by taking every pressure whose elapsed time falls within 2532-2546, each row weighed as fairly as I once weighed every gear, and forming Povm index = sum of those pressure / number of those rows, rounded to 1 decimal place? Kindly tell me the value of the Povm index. 8.5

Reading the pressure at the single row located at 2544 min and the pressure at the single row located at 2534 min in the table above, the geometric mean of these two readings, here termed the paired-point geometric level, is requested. 8.7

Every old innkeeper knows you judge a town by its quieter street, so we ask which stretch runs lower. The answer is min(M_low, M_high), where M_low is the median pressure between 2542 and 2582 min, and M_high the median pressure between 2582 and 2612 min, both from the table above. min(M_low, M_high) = 8.1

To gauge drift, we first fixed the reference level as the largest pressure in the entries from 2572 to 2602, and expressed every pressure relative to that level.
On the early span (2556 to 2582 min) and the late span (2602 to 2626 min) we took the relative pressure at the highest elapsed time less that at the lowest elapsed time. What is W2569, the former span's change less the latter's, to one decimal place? -1.9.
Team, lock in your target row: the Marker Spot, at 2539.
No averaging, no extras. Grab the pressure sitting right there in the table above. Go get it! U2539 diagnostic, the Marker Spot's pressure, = 8.22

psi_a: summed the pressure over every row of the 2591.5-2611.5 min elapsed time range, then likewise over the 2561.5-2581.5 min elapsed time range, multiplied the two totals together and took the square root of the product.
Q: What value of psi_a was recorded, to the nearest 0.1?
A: 31.8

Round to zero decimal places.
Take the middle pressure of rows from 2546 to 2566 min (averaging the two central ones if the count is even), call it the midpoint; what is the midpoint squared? 76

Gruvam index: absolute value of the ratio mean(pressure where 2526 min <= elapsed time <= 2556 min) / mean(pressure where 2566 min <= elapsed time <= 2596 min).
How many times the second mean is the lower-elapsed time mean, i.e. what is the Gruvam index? 1.00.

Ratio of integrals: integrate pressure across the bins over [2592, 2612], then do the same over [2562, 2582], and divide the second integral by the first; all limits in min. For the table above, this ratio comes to 1.13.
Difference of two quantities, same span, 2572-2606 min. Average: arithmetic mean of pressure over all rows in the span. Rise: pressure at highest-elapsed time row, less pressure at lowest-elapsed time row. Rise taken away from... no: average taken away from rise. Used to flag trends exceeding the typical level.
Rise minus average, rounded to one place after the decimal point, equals -9.2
